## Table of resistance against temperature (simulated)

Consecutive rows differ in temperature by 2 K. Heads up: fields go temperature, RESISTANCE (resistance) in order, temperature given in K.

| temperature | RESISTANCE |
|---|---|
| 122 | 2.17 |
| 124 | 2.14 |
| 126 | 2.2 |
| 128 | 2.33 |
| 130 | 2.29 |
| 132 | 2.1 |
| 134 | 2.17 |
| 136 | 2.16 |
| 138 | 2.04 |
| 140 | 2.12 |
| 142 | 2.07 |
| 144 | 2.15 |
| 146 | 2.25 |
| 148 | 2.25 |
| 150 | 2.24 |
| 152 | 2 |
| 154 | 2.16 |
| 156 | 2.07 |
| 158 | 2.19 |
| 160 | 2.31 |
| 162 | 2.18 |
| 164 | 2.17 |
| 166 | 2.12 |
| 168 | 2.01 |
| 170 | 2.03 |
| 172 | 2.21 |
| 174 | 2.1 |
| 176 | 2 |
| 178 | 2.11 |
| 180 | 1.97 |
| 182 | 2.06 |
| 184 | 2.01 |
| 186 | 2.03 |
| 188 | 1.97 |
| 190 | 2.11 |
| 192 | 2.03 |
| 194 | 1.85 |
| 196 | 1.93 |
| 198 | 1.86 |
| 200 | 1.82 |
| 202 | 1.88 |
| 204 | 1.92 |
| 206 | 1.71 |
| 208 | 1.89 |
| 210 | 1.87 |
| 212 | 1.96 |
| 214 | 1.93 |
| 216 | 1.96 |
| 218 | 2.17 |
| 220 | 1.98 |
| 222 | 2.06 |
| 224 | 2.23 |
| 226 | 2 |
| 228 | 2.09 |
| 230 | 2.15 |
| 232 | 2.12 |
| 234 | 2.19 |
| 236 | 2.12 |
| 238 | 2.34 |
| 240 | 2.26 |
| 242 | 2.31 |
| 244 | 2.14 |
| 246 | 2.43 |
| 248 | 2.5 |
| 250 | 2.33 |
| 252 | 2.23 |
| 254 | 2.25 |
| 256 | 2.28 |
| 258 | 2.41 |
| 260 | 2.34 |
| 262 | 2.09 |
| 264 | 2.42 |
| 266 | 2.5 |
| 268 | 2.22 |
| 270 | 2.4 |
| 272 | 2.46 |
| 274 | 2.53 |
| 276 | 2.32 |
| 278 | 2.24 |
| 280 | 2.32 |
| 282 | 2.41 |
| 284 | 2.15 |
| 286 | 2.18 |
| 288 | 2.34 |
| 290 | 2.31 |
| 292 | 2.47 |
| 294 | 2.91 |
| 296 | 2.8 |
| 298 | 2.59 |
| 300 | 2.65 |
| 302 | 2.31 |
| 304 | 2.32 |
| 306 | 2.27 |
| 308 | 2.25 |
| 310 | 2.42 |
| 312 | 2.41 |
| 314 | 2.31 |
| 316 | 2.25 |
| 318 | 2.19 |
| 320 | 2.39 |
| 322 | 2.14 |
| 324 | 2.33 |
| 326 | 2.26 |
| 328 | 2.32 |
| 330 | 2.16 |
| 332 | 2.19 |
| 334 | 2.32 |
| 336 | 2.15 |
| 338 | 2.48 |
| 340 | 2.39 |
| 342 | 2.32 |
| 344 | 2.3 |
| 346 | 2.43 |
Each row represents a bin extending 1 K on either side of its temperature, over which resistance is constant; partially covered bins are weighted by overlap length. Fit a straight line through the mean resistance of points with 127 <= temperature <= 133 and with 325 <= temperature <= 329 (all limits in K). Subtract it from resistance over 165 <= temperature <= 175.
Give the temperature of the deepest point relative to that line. 168 K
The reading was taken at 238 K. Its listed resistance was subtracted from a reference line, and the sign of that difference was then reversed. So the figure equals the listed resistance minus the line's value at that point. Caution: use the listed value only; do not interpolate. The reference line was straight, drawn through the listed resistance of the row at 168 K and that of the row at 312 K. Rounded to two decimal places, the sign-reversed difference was 0.14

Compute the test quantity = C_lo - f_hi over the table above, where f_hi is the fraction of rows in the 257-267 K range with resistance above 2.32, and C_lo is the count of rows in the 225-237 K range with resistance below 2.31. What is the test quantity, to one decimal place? 5.2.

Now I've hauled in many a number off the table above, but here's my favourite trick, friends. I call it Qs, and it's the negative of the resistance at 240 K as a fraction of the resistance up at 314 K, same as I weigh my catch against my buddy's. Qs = -0.98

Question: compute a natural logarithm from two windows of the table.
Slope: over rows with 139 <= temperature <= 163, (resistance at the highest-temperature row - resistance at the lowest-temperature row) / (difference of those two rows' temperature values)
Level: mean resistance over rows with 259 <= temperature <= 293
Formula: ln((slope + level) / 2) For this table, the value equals 0.16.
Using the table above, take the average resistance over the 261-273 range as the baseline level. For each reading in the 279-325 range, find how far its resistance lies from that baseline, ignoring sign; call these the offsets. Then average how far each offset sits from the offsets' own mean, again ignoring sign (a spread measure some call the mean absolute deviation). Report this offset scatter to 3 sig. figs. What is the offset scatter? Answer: 0.105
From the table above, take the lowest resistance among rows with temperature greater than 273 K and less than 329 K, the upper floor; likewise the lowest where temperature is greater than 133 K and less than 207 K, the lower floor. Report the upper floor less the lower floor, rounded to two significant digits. 0.43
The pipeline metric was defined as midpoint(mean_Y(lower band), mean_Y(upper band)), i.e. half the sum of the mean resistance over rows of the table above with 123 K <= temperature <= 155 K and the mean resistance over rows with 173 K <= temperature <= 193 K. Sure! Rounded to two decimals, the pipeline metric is 2.10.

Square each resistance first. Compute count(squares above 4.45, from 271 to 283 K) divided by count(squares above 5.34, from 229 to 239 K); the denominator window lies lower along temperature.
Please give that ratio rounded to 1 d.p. 6.0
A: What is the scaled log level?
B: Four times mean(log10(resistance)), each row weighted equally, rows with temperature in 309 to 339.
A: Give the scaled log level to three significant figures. 1.44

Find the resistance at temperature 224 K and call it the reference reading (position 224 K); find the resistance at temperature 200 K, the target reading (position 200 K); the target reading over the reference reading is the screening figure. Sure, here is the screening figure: 0.82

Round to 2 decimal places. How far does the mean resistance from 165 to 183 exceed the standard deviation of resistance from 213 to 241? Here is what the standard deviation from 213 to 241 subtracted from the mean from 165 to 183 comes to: 1.95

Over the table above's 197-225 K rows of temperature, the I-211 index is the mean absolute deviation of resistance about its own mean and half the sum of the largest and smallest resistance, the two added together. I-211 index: 2.1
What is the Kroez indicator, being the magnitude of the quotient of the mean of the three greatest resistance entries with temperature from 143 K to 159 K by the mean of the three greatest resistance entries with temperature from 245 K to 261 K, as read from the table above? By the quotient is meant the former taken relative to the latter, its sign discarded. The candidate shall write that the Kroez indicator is 0.92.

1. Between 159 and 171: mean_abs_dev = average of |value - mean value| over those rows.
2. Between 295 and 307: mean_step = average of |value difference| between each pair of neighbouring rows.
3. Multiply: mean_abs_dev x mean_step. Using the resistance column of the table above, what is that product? 0.0112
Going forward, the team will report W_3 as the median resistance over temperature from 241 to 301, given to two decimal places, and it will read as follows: 2.34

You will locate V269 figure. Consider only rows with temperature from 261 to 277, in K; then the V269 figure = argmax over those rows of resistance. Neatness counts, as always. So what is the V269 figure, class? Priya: 274 K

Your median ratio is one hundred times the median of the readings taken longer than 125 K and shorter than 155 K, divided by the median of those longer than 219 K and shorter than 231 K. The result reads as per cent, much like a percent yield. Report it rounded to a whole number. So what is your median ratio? 104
